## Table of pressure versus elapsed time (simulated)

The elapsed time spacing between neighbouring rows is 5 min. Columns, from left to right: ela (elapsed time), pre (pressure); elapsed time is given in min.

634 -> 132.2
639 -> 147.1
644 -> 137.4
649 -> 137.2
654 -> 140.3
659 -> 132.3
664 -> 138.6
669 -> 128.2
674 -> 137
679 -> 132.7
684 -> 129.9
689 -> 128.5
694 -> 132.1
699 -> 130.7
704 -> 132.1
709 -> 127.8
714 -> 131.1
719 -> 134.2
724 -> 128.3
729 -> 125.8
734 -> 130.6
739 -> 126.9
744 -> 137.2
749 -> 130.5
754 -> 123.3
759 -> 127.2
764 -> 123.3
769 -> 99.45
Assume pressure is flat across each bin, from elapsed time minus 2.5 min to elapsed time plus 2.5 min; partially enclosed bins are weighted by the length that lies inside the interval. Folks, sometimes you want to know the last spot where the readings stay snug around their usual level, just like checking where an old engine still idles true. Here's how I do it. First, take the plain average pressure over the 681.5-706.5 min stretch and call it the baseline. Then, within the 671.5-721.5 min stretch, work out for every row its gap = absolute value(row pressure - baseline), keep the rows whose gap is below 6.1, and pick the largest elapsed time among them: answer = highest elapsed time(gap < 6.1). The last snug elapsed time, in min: 719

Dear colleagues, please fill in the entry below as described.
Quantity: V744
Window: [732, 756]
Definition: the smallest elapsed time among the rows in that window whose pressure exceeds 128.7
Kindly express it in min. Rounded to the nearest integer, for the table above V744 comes 734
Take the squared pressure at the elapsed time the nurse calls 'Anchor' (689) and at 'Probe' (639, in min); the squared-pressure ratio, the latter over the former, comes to 1.31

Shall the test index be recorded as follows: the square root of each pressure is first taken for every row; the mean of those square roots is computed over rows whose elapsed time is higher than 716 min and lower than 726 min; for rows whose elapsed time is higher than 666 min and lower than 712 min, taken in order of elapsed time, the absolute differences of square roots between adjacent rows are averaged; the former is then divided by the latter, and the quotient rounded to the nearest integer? 75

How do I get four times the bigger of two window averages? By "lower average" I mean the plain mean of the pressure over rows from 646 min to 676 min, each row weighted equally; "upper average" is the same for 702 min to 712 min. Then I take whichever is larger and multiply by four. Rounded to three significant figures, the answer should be 542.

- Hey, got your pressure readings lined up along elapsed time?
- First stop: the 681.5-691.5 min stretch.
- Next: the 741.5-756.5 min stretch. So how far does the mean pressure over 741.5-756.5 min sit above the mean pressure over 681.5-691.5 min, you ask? 1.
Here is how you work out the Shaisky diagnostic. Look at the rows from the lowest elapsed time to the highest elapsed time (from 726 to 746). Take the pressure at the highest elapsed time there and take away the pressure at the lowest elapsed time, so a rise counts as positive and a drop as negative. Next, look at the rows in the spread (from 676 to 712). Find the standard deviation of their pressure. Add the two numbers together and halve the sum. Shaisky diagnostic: 6.6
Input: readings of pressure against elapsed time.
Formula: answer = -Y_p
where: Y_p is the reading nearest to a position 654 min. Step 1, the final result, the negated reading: -140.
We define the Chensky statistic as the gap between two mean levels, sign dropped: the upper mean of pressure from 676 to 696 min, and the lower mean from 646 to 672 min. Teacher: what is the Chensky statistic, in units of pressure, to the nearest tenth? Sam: 4.5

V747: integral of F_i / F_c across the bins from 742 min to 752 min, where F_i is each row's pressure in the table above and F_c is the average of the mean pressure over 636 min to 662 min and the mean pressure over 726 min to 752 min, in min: 10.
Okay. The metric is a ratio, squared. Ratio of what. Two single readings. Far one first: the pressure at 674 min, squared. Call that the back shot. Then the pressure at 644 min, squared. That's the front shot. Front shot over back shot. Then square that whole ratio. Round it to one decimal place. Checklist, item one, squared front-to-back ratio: 1.0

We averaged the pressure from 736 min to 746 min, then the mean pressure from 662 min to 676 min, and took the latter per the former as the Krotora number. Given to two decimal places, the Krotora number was 1.02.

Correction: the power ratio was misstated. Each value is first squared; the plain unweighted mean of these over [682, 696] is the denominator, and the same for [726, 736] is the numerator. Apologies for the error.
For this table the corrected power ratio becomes 0.97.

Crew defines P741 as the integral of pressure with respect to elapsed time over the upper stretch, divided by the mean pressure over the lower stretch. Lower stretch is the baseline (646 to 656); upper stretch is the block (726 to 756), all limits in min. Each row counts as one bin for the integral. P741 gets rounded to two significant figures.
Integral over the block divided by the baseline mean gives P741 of 28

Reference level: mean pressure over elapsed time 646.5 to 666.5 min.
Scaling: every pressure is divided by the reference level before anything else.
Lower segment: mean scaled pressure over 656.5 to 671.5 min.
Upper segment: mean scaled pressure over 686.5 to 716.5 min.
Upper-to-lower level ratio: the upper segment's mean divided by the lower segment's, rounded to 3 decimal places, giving 0.980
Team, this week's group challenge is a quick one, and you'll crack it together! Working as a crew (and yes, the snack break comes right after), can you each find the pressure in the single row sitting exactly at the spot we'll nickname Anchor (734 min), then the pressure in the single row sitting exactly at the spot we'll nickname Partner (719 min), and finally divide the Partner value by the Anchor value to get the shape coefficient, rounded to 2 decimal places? 1.03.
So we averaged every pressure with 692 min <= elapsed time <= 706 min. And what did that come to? 131.6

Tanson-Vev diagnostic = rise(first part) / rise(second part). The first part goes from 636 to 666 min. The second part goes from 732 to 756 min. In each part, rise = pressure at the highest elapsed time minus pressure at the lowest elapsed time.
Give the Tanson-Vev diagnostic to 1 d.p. 1.2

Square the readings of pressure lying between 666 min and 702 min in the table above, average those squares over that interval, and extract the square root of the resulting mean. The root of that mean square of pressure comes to 131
